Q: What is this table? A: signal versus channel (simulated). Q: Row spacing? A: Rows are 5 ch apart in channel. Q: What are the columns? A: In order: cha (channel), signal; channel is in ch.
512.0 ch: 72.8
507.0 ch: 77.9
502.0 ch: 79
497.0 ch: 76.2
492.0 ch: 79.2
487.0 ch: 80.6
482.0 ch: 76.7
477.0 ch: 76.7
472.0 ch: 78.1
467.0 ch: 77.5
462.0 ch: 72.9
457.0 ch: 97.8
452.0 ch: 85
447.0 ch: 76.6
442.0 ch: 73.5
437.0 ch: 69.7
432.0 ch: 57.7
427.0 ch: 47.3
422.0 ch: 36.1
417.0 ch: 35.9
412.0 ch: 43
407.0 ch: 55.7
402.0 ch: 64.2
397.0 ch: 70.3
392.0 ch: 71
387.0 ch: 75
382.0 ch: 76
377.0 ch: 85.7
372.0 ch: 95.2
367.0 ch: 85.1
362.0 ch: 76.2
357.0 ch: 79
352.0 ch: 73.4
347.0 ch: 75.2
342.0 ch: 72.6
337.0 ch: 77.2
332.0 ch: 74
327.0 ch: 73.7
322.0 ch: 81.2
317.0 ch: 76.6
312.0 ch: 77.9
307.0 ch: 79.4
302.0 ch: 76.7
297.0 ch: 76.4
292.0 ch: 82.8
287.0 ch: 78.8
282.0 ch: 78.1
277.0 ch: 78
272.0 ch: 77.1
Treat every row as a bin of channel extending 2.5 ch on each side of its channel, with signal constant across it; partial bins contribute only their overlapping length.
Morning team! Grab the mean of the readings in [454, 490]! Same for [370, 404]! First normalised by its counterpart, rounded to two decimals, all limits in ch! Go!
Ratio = 1.04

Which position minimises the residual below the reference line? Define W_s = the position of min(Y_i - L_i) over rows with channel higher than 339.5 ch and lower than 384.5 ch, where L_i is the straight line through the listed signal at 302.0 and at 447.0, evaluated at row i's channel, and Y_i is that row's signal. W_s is 342.0 ch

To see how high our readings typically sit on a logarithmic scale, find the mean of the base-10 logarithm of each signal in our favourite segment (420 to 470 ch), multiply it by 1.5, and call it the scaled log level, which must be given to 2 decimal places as 2.74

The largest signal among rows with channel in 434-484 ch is 97.8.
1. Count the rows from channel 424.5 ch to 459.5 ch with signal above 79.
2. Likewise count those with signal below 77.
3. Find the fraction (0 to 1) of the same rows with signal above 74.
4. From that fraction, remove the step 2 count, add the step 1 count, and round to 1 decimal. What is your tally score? -2.6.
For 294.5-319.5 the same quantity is -1.0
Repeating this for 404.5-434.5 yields -6.0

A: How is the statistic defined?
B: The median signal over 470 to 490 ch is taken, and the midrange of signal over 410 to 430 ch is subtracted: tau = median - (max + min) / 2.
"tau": 35.8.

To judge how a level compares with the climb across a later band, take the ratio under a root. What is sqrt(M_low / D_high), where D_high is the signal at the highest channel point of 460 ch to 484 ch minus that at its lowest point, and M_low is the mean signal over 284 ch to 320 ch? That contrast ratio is 4.5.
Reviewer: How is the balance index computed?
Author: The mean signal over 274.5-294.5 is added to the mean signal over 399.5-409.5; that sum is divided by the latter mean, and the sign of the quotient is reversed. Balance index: -2.32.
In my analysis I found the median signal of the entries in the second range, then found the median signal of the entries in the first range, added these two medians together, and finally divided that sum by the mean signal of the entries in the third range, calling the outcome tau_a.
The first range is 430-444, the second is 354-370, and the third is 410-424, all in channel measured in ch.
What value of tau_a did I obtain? 3.9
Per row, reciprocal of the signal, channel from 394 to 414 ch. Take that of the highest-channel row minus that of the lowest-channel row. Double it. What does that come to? 0.0181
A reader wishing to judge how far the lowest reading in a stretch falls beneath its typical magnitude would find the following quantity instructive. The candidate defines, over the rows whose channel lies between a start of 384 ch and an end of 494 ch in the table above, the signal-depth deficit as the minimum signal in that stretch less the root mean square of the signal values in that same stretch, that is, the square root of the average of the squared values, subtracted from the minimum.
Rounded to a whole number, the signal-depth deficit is -34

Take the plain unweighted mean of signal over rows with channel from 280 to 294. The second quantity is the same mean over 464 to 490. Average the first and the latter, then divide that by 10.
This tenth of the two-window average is 7.89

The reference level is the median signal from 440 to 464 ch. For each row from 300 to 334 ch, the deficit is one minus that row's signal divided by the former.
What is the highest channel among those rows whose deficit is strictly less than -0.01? 322.0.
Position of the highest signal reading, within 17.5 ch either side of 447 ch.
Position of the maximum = 457.0 ch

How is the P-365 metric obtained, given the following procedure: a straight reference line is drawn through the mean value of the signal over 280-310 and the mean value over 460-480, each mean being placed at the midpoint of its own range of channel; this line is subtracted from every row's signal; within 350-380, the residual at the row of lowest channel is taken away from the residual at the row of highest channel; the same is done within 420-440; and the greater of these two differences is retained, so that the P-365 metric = 34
